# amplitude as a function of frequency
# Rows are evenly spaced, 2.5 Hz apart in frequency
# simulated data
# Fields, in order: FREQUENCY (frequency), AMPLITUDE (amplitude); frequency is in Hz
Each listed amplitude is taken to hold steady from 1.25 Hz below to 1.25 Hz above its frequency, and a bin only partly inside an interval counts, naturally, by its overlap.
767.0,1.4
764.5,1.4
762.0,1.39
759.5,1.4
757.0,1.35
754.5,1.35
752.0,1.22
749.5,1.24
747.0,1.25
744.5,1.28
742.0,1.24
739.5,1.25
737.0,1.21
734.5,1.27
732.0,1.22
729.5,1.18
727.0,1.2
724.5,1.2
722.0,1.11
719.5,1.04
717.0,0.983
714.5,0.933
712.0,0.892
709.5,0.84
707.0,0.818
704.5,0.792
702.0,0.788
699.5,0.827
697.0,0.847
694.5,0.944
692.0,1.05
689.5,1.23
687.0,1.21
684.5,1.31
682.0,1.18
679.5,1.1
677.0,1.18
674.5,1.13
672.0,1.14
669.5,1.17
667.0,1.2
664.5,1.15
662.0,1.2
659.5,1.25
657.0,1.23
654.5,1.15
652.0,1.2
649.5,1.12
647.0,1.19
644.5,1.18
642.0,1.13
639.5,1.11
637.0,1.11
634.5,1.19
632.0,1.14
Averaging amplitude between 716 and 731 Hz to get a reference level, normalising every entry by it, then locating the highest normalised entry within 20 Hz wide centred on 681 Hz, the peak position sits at 684.5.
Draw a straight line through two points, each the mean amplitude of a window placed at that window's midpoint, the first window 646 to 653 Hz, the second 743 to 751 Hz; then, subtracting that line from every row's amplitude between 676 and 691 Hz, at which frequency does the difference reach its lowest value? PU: 679.5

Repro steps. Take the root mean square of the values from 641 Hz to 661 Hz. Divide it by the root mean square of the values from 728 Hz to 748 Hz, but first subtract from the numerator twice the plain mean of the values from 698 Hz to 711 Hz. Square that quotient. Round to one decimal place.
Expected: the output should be 0.1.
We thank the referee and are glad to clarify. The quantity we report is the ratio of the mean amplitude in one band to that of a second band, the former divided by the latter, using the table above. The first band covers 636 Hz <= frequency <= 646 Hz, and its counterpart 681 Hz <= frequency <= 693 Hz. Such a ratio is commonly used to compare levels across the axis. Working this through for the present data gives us 0.95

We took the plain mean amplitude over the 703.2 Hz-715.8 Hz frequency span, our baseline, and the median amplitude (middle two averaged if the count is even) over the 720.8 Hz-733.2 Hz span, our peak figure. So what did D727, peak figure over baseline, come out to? 1.40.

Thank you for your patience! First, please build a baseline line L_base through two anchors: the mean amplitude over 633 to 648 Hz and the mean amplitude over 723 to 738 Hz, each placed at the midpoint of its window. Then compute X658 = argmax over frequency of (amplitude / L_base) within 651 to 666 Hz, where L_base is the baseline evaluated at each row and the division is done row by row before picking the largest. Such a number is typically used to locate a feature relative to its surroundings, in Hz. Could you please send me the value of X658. 659.5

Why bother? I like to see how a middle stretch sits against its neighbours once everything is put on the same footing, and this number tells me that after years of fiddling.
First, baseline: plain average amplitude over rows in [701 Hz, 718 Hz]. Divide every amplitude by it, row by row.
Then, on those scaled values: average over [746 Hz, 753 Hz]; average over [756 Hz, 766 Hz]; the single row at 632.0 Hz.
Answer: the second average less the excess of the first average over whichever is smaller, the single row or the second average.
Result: 1.49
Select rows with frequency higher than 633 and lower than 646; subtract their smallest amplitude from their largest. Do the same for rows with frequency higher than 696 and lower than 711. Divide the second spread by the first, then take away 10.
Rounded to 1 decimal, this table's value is -9.3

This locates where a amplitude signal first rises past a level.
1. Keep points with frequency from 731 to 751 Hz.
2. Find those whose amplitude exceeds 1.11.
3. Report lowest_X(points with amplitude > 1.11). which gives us 732.0 Hz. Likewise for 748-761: 749.5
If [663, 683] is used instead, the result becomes 664.5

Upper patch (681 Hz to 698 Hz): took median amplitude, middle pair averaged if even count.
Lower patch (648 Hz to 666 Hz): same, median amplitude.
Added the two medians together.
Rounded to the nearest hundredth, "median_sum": 2.38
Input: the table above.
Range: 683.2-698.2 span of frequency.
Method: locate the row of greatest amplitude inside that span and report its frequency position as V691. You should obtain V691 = 684.5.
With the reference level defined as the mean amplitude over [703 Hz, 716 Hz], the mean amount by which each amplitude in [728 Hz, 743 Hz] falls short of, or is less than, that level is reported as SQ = -0.37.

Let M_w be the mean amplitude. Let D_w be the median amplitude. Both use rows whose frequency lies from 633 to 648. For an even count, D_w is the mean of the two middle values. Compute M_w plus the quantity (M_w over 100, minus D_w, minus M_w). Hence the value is -1.14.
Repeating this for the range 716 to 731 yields -1.13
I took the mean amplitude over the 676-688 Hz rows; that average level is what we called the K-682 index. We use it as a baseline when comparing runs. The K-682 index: 1.196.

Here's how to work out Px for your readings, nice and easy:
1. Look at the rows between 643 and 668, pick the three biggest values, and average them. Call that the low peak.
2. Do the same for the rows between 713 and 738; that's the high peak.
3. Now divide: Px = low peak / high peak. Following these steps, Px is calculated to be 0.99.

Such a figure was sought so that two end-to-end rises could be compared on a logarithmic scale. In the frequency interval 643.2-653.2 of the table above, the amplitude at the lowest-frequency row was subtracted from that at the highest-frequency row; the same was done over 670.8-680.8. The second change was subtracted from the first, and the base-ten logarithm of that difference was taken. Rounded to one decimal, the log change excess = -1.2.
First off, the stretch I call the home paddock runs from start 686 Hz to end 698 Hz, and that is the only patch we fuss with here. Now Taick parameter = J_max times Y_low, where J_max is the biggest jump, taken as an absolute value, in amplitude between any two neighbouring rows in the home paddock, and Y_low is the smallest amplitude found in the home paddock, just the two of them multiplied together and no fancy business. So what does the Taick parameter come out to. 0.152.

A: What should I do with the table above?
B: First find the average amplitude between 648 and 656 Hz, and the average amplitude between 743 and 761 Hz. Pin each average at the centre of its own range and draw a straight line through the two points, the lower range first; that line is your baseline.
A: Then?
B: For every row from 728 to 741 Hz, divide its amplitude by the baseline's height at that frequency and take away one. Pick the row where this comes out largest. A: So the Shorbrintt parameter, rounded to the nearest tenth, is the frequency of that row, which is 734.5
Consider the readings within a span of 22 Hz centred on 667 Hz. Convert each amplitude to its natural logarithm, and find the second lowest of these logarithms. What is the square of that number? 0.017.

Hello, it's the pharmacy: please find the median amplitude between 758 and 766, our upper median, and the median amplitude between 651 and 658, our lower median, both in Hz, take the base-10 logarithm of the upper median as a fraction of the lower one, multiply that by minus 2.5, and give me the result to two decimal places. -0.17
